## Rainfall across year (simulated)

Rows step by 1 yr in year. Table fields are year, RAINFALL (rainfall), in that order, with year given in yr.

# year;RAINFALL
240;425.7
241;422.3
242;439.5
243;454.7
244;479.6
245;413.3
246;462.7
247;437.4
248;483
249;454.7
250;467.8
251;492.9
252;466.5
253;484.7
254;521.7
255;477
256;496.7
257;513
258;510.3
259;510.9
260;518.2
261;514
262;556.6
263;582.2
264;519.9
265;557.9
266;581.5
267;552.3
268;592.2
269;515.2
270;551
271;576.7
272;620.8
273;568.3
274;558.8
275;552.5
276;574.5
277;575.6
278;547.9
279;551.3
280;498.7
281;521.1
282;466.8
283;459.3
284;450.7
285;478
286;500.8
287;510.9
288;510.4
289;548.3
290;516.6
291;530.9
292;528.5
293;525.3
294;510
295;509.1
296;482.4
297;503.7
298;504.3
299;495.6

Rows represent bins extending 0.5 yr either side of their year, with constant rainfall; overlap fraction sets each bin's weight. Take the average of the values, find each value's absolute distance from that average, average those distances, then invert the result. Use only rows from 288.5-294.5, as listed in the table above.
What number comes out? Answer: 0.11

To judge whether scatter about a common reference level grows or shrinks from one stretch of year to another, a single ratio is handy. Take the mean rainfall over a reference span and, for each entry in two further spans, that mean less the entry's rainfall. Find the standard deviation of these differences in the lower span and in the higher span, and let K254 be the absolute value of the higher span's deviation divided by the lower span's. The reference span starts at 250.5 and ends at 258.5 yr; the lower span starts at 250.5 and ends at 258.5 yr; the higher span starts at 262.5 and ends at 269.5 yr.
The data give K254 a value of 1.6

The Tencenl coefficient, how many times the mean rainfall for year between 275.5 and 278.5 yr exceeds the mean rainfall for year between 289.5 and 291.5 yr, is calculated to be 1.081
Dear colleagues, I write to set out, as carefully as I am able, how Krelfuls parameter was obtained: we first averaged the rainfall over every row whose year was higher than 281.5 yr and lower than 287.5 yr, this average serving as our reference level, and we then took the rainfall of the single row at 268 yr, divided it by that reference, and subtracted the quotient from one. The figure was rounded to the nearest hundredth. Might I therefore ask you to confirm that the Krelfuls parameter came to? -0.24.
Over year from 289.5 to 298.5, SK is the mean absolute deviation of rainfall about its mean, 11.6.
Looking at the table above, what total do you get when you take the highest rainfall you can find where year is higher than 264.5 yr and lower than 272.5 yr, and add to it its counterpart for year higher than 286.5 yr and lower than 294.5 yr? 1169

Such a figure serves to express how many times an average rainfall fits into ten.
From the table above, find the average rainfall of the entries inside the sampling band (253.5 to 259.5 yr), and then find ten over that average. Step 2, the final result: 0.0198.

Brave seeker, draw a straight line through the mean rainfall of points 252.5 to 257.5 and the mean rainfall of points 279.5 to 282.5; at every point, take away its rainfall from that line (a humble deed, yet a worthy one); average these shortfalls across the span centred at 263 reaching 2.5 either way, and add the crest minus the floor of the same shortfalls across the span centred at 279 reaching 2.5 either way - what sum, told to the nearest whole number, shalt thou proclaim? 28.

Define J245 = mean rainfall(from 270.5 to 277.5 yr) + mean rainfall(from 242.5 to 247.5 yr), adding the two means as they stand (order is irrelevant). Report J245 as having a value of 1025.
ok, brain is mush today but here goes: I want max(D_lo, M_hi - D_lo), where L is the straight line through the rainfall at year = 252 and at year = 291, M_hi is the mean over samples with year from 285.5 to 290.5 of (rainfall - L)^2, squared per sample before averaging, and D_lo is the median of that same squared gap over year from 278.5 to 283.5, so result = 1617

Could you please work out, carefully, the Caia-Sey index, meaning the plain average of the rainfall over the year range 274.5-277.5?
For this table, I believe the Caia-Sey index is 568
